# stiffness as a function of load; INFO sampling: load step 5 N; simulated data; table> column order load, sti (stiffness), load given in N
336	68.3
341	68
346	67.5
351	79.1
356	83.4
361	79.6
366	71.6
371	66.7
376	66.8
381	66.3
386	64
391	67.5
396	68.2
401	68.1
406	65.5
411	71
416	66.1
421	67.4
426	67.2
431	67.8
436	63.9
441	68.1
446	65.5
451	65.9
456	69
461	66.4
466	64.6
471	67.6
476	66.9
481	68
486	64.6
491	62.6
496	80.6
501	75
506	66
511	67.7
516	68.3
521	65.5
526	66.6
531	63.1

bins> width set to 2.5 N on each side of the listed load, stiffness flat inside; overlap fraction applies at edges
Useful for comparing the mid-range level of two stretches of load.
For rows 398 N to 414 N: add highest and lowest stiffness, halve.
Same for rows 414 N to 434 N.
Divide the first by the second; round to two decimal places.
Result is 1.02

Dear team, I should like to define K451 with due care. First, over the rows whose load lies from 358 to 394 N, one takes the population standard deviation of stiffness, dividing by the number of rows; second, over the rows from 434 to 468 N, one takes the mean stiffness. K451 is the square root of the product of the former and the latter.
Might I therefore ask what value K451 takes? 18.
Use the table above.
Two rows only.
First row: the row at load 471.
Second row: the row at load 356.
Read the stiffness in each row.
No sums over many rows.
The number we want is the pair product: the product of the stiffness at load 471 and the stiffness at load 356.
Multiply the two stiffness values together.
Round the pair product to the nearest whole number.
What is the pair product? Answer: 5638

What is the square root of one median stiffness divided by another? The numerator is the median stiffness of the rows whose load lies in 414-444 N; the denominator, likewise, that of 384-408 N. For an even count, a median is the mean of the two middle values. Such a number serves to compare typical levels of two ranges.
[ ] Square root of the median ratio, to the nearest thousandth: 0.999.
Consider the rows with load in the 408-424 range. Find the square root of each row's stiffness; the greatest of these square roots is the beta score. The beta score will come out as 8.43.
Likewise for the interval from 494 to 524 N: 8.98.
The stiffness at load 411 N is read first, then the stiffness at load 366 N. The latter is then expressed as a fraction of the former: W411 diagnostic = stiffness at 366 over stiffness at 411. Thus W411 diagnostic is 1.01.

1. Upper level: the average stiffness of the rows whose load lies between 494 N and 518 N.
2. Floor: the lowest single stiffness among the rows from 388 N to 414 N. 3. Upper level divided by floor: 1.09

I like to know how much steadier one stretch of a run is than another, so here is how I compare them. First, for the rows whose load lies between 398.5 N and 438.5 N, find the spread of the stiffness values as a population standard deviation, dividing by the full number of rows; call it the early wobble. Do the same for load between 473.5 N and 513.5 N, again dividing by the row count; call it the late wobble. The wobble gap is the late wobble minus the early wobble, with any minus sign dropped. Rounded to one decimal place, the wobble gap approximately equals 3.6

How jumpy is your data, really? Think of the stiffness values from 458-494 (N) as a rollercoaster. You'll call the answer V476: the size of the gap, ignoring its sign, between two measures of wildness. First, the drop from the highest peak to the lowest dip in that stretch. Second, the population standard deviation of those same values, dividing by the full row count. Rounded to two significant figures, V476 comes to 3.6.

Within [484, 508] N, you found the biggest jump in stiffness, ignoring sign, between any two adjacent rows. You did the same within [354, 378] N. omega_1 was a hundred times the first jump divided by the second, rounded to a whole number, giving 225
